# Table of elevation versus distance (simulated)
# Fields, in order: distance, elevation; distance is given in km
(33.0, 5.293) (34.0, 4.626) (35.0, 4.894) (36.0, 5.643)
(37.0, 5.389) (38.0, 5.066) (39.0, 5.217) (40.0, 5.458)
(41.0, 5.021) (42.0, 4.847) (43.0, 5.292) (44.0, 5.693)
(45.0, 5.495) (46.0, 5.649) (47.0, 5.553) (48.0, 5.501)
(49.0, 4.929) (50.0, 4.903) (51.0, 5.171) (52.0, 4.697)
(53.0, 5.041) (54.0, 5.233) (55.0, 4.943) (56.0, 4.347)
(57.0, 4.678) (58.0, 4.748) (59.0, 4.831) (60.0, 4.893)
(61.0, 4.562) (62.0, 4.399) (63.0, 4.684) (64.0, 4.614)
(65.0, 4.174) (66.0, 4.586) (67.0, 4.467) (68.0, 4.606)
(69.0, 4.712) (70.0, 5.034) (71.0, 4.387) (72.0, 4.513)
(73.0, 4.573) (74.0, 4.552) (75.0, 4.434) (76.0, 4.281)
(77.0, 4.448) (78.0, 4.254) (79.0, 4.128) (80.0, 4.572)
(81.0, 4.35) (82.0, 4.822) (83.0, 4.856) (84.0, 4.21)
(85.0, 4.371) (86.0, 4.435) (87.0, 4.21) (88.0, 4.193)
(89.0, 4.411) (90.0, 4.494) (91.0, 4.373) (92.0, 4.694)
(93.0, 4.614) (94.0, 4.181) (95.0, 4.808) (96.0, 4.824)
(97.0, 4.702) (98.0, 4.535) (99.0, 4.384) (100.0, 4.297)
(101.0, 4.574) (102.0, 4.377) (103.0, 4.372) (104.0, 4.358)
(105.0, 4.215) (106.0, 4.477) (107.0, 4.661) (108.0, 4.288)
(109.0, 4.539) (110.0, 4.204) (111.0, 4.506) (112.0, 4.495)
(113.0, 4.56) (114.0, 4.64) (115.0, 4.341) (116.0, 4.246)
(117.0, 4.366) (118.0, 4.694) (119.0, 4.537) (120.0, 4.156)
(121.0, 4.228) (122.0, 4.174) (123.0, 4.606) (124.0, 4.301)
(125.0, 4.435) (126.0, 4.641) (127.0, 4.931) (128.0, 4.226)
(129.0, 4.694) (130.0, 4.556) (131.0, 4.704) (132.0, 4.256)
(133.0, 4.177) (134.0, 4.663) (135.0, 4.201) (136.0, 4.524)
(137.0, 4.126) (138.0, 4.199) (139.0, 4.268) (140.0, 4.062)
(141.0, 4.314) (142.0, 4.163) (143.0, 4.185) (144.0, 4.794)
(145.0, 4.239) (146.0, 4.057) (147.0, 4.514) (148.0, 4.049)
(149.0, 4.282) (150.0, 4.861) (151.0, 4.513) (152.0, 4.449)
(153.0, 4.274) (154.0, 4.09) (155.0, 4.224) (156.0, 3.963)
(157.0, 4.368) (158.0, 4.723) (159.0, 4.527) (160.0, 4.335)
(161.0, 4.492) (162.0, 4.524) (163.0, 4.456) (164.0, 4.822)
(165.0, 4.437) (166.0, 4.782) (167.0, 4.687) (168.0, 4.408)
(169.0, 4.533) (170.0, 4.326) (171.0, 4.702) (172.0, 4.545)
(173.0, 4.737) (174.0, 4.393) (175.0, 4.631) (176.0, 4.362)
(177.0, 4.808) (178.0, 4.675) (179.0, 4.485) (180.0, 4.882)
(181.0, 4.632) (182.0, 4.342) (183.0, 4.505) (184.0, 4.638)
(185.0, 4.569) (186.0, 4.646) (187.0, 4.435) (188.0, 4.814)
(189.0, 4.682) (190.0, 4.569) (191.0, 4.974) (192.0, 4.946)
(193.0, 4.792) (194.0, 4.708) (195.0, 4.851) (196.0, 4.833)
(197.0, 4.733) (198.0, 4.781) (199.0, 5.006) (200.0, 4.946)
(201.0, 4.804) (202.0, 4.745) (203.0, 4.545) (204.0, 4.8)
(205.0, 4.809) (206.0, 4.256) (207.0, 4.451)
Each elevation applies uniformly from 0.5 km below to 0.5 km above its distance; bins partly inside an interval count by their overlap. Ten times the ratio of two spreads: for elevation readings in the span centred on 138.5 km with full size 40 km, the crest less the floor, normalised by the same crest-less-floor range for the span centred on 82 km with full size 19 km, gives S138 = 13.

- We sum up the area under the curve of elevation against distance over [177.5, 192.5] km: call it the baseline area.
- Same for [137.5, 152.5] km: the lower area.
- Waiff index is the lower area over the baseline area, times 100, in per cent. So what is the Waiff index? 93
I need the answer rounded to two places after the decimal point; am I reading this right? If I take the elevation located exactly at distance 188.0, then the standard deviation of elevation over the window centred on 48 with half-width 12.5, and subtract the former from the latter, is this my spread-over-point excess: -4.46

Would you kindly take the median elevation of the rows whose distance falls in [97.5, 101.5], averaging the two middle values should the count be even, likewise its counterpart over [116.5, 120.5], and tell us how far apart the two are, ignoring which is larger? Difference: 0.0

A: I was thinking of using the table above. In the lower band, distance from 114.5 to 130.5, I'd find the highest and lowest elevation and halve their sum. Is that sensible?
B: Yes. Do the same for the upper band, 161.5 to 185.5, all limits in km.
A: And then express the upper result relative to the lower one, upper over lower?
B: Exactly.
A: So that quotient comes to 1.01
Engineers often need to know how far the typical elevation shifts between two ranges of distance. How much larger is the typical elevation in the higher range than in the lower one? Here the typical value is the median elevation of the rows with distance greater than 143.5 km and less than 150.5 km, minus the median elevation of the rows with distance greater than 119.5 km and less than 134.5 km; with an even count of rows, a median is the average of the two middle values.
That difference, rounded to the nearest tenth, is -0.2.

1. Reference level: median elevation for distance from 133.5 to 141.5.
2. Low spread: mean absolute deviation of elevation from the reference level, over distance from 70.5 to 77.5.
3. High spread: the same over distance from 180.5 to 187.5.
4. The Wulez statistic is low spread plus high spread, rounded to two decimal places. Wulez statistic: 0.52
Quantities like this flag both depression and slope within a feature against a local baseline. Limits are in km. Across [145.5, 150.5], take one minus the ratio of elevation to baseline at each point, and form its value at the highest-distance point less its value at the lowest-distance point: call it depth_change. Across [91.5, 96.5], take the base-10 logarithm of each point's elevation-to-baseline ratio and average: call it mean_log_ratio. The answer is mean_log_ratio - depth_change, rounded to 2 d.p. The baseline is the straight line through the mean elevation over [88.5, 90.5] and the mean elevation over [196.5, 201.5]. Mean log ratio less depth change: 0.18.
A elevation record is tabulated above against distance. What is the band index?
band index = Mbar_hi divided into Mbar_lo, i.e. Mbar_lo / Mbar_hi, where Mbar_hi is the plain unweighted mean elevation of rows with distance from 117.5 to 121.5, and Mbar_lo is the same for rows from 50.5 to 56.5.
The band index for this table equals 1.11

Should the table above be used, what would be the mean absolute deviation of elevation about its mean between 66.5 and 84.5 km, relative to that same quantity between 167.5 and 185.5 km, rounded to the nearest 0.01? 1.38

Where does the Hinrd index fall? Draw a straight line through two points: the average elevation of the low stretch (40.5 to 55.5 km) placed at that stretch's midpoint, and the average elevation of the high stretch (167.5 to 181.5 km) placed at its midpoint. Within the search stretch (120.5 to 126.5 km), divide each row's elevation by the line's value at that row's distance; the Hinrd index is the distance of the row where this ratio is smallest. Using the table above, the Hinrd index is 122.0 km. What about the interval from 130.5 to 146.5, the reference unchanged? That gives 140.0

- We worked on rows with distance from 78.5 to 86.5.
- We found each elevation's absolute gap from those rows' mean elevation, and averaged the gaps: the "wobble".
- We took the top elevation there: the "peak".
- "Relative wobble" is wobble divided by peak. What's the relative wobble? 0.0436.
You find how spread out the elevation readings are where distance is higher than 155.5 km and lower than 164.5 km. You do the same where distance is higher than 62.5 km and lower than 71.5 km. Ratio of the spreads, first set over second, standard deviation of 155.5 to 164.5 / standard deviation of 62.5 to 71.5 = 1.03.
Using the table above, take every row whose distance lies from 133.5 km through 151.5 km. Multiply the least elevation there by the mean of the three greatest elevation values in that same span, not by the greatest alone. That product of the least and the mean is 19.3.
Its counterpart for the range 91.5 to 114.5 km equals 20.0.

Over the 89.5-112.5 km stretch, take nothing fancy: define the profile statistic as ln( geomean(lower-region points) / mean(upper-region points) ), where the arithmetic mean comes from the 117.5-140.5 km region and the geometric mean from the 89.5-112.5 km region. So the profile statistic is 0.015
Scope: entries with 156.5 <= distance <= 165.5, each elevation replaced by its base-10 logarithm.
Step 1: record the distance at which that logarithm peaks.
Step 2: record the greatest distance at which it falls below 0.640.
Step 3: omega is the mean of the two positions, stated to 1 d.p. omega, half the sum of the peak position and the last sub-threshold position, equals 162.0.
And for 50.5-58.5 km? 55.0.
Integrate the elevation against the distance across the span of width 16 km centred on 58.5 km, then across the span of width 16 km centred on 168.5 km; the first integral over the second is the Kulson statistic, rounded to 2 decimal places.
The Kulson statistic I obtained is 1.04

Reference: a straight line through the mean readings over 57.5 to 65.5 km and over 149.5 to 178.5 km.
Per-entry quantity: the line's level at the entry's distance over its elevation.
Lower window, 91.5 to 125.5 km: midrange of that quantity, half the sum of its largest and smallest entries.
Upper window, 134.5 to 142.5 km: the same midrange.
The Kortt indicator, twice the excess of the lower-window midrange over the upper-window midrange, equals -0.074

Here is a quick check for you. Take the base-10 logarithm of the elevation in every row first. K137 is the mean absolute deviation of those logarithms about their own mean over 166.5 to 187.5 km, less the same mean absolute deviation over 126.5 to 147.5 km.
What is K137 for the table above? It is -0.010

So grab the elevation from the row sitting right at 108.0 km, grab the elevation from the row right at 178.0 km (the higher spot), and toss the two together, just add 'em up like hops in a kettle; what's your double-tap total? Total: 8.96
